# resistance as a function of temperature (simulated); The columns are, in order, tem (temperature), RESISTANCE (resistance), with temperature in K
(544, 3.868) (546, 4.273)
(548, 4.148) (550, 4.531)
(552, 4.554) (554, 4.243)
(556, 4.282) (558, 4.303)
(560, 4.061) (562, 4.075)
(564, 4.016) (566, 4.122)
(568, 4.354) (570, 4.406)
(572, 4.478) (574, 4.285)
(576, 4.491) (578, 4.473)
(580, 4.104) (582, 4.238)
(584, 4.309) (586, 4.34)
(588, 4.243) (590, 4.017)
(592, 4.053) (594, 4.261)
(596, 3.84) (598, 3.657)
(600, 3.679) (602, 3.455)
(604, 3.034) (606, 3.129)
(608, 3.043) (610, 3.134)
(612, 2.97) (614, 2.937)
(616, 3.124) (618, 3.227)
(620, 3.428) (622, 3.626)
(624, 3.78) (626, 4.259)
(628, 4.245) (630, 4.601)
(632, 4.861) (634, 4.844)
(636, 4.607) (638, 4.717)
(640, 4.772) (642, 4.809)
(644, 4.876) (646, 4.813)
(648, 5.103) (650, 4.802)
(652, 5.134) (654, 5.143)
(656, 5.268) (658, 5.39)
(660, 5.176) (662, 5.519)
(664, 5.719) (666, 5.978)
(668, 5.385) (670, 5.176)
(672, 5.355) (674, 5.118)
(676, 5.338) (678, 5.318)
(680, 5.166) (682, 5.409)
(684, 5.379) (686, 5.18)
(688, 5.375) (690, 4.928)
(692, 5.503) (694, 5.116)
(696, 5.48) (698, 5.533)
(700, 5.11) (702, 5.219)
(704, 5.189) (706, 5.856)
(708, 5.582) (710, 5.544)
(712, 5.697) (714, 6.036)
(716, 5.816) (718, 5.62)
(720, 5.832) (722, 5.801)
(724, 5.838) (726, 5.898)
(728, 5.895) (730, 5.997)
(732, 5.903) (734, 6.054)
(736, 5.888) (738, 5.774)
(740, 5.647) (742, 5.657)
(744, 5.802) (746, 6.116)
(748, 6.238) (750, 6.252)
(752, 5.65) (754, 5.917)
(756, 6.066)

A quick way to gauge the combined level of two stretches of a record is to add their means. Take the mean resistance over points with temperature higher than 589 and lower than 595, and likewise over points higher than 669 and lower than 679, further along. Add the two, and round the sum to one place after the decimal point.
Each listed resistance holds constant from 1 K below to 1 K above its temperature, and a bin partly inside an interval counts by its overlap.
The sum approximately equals 9.4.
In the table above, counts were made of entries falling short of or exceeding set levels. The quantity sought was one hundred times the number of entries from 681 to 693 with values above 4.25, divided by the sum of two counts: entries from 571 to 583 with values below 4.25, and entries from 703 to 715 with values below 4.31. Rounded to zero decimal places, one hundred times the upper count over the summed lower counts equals 300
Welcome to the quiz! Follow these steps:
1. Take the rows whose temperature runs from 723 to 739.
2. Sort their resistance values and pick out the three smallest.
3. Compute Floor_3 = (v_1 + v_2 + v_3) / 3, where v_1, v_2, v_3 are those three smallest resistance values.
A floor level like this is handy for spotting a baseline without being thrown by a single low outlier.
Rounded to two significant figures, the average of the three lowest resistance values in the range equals 5.8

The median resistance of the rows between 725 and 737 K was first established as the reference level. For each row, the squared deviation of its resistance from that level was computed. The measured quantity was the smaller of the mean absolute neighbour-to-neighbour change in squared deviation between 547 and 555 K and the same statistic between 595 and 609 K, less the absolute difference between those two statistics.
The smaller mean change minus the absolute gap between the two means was 0.6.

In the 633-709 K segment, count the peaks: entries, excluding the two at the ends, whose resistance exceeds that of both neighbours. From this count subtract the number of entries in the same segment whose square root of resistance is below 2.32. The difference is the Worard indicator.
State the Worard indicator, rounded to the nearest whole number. -15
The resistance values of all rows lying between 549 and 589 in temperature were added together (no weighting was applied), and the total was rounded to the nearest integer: 86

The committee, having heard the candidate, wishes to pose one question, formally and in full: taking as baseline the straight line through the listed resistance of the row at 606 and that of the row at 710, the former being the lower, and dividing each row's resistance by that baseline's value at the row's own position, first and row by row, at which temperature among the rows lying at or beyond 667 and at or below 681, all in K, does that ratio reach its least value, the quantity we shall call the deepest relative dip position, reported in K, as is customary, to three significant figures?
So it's 680 K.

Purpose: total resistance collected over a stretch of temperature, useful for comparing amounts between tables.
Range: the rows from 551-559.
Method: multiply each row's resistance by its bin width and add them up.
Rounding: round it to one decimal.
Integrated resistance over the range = 34.8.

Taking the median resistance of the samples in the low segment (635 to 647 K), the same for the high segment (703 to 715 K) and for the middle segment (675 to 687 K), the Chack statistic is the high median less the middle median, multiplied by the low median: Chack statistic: 1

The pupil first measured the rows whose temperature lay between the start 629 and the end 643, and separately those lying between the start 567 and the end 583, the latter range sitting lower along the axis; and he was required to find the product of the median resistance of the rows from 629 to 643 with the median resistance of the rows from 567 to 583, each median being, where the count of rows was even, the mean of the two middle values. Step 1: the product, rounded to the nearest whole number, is 21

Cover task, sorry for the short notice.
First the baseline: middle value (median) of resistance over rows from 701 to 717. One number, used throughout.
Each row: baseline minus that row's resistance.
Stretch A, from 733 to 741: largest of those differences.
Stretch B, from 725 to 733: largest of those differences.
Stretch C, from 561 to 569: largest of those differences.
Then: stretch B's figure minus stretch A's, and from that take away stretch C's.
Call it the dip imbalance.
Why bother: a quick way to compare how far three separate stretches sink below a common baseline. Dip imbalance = -1.9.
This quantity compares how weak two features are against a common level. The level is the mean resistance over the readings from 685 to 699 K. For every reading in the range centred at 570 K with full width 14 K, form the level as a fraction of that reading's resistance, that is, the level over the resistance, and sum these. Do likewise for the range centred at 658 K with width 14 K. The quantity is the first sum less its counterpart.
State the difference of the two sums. 1.7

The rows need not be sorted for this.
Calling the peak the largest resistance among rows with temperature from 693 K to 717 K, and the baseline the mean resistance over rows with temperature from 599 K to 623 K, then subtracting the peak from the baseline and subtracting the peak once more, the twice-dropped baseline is -8.8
